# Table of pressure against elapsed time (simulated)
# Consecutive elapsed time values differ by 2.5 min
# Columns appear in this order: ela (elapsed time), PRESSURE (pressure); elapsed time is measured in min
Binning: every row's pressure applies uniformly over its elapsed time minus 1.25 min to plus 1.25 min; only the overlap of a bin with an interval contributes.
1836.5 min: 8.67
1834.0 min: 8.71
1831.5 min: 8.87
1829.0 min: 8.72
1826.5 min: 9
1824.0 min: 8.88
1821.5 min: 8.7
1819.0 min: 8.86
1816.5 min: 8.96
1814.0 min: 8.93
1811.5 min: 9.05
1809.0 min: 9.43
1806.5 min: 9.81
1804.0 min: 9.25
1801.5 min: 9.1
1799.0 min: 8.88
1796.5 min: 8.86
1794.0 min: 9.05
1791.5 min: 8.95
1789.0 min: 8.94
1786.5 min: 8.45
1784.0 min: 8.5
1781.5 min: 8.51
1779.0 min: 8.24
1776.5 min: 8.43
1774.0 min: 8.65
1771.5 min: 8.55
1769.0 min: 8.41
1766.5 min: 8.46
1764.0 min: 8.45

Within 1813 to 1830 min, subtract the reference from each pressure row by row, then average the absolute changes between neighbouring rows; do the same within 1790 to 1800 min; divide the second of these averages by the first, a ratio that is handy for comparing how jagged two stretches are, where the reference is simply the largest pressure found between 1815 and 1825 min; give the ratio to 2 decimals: 0.71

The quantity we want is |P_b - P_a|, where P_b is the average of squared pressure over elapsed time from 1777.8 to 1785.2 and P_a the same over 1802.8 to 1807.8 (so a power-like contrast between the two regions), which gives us 20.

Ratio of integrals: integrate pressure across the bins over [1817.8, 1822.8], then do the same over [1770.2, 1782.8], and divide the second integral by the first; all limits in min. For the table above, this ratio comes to 2.4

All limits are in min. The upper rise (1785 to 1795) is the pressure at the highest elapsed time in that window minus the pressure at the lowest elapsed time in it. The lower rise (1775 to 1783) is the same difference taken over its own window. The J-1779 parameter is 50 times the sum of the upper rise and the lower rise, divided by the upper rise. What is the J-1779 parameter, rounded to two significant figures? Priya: 57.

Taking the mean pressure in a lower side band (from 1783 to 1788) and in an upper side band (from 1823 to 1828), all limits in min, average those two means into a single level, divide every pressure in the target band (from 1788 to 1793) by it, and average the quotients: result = 1.027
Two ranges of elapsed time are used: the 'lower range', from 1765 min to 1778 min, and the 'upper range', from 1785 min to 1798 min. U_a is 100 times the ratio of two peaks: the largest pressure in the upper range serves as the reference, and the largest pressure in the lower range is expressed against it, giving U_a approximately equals 96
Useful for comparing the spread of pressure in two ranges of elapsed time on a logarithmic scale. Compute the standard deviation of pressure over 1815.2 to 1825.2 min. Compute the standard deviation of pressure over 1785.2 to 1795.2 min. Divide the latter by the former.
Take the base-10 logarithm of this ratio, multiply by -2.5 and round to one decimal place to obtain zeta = -1.0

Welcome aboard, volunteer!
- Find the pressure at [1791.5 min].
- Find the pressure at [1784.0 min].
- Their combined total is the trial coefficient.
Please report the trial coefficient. 17.45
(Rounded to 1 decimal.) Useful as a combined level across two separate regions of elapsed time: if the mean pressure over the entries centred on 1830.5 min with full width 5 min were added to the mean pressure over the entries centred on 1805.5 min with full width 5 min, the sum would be 18.3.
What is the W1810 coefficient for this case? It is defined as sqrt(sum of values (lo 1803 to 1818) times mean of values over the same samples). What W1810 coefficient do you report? 22.6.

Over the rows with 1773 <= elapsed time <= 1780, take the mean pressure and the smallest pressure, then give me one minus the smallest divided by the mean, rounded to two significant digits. 0.024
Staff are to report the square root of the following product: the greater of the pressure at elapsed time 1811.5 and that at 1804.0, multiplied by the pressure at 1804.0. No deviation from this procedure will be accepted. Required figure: 9.25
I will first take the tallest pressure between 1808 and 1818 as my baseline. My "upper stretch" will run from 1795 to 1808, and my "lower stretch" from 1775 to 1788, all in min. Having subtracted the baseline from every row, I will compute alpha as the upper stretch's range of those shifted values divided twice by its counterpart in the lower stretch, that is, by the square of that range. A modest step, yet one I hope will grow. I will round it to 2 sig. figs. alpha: 13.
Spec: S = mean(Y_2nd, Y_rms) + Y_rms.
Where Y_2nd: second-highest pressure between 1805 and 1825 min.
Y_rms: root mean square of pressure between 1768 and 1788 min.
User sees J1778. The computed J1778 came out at 17.4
